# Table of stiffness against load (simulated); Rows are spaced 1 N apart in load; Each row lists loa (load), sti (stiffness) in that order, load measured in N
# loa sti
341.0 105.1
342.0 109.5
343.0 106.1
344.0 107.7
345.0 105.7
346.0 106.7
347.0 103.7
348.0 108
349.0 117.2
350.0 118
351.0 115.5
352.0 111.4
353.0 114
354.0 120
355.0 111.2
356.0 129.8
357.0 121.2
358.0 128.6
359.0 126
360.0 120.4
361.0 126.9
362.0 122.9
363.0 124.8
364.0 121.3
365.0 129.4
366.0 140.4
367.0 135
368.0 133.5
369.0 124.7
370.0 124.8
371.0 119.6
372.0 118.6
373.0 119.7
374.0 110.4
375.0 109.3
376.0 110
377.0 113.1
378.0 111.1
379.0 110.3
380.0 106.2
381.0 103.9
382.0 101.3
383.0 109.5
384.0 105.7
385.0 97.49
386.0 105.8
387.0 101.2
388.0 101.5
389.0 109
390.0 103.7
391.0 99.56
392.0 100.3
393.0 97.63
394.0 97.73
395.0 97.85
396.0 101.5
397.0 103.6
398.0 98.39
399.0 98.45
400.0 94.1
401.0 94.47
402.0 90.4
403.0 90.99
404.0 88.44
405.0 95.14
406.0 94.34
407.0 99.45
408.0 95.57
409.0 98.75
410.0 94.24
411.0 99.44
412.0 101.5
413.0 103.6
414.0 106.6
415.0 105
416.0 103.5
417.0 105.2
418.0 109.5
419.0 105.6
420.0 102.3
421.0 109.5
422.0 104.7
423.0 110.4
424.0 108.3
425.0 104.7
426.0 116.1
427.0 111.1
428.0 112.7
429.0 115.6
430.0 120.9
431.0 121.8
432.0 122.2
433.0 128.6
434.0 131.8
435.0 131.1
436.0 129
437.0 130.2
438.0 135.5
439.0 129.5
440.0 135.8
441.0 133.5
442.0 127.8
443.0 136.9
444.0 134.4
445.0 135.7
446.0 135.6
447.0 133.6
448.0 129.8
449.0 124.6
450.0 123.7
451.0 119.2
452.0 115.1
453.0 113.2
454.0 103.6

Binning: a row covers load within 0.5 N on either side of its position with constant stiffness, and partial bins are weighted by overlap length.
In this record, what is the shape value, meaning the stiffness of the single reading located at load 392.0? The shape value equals 100.3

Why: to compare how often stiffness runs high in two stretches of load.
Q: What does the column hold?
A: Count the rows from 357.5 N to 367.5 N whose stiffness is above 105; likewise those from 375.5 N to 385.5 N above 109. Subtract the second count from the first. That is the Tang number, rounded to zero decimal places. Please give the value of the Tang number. 5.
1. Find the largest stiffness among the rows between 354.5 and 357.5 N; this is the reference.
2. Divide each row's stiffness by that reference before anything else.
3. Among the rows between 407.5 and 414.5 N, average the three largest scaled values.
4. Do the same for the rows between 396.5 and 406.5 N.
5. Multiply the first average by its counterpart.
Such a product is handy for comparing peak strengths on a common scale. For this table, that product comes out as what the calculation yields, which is 0.62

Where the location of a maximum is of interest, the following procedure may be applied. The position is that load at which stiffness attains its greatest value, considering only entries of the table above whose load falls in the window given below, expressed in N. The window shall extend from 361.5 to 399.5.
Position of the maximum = 366.0 N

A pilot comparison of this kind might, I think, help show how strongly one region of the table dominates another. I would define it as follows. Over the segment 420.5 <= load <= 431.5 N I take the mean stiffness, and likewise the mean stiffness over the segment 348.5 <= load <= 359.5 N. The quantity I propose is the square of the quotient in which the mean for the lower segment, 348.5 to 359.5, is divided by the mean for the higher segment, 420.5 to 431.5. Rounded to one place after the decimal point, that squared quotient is 1.1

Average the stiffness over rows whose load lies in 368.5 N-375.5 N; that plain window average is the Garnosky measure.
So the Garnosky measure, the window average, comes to 118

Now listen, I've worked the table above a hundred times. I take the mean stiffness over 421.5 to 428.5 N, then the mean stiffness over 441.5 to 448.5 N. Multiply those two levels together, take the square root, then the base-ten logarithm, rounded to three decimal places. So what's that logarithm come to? 2.083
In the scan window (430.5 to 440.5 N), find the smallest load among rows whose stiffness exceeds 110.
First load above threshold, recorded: 431.0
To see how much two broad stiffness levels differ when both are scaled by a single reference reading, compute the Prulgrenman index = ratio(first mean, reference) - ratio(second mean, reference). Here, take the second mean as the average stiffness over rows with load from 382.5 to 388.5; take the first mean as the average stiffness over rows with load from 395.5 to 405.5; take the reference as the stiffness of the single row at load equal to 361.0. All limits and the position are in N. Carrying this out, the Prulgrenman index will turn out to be -0.06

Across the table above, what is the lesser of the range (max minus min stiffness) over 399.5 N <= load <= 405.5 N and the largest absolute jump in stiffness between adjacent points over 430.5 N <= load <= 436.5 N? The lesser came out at 6.4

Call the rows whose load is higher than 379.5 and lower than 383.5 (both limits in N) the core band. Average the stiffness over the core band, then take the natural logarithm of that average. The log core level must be 4.656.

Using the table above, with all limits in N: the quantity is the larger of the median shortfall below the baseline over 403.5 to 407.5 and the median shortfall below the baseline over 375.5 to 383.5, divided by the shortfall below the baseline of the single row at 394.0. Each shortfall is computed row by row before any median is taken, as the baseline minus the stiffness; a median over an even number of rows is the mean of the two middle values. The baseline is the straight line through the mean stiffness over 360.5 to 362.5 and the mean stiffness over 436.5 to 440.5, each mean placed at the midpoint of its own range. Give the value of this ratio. 1.1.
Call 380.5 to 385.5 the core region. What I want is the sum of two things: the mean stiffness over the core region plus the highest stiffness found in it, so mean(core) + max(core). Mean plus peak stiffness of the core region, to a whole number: 213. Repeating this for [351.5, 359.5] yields 250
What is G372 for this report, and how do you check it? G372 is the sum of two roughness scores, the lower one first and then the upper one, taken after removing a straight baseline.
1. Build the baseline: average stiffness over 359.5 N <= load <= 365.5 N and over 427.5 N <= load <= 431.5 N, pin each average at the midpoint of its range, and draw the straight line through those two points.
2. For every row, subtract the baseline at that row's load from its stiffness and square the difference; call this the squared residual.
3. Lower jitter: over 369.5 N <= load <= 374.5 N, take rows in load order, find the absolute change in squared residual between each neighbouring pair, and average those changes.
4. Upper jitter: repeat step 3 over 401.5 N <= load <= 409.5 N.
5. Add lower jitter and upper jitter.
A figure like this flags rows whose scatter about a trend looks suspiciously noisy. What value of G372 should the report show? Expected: 213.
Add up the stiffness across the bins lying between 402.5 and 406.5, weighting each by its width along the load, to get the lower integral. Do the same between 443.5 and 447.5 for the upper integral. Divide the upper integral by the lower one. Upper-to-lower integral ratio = 1.5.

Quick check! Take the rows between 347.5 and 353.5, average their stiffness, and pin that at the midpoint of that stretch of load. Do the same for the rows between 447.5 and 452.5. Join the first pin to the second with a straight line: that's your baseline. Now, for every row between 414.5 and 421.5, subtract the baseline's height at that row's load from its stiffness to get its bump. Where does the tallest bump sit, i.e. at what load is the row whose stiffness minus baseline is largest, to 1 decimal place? 418.0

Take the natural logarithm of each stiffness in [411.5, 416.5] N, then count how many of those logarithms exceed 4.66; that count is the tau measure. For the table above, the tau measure 1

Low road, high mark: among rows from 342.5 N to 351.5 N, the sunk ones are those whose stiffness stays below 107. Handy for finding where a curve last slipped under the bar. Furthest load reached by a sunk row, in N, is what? 347.0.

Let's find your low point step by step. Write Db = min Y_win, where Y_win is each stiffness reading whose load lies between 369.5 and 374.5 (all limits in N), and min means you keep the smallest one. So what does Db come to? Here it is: 110.4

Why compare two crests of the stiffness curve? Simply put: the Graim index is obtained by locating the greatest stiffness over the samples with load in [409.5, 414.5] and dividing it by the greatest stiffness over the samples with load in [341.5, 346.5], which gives 0.97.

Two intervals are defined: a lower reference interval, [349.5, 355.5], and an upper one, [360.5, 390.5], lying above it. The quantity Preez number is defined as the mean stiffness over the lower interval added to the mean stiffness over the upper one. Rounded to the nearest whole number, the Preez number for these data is 230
